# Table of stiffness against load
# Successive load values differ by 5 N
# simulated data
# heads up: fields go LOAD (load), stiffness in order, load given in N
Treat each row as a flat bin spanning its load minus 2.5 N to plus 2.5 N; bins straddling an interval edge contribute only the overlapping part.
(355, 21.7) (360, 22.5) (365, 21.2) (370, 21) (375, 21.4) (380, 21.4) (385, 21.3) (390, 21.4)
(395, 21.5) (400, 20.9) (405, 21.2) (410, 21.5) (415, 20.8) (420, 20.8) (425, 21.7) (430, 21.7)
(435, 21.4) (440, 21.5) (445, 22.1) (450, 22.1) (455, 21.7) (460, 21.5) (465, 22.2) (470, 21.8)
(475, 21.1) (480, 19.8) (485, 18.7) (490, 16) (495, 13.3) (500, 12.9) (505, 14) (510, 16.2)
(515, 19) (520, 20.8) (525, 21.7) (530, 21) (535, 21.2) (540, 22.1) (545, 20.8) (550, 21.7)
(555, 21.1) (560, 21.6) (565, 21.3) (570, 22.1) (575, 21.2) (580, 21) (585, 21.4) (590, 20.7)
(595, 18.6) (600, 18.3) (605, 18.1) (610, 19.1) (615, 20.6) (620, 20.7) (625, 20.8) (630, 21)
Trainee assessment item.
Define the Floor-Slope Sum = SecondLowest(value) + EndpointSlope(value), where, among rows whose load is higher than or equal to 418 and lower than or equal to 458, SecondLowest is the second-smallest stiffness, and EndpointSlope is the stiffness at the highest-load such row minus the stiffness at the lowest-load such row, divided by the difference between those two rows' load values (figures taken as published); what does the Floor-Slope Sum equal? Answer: 21.4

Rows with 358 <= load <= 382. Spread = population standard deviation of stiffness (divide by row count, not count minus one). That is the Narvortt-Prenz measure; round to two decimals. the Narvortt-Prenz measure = 0.52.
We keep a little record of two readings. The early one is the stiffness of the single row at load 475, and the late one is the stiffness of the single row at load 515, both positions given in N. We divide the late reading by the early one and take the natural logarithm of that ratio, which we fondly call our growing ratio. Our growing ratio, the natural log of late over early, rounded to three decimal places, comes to -0.105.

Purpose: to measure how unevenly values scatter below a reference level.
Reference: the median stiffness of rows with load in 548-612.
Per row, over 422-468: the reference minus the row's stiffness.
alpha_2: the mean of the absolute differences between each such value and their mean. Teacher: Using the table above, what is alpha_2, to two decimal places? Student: 0.24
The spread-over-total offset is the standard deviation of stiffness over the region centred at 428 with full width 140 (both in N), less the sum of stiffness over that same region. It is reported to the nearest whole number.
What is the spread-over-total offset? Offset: -582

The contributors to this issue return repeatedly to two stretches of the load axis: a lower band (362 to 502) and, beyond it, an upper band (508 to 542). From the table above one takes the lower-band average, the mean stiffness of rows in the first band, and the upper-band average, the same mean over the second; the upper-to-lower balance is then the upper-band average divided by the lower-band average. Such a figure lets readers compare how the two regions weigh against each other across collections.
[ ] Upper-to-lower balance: 0.99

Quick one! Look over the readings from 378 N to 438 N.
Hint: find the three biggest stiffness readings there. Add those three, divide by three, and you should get 21.6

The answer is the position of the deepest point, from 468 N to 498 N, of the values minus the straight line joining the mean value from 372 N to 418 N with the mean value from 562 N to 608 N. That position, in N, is 495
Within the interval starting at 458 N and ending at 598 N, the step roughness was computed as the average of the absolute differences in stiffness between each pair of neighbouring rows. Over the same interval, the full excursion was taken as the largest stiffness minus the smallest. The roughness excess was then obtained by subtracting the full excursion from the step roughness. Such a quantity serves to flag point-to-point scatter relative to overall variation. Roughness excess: -8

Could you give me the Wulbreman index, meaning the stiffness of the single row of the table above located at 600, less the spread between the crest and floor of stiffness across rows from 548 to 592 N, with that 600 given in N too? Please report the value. 17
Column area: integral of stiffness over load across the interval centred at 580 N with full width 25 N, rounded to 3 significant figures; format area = 532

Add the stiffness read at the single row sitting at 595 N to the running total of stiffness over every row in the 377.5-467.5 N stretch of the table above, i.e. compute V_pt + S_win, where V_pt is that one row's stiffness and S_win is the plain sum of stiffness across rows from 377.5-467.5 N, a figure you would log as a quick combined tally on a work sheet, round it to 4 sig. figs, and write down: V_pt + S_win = 405.3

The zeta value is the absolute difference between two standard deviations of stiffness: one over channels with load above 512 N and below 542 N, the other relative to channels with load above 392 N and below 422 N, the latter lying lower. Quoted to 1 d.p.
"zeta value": 0.7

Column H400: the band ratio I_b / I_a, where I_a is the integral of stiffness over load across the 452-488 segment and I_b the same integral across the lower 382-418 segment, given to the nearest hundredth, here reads 1.01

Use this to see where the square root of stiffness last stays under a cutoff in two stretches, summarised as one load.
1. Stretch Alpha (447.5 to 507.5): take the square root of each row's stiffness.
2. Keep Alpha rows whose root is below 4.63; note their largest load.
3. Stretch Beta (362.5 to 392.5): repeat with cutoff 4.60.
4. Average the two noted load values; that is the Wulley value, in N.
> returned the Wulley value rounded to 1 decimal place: 437.5 N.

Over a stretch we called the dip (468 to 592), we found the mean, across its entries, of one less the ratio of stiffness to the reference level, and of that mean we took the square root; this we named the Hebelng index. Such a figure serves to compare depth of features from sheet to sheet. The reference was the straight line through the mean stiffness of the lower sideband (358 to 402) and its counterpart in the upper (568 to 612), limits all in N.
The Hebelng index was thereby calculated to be 0.19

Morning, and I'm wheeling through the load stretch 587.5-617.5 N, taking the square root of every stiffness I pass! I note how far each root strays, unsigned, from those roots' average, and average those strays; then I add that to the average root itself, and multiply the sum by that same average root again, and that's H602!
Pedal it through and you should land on 19.7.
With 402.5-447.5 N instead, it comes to 21.6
